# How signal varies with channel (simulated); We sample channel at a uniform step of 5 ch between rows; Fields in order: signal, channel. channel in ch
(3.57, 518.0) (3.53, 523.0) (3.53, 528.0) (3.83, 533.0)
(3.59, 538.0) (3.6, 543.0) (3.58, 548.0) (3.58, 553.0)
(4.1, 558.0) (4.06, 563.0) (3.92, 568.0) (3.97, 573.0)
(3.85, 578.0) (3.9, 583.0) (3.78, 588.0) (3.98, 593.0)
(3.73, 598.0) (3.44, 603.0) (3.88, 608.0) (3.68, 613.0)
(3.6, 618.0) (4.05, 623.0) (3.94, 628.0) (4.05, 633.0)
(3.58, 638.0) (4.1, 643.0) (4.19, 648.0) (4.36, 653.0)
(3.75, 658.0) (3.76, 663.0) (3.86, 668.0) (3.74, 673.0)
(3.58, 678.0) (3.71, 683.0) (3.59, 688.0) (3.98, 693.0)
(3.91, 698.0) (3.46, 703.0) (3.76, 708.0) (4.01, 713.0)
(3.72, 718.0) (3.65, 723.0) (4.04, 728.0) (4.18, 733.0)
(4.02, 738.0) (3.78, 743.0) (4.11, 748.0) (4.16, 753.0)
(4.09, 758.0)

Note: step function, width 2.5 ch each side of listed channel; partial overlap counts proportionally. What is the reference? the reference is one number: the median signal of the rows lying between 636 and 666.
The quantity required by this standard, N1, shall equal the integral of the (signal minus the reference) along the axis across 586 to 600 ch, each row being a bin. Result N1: -1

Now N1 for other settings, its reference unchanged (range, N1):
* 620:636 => 1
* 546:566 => -2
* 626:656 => 3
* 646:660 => 3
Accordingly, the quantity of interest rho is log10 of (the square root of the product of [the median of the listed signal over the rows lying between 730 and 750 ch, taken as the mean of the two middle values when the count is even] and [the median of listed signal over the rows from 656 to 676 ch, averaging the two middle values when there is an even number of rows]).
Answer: 0.592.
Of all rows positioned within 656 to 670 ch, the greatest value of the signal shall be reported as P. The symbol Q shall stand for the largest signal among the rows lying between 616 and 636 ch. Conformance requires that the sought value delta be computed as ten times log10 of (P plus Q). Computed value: 8.98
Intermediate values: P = 3.86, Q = 4.05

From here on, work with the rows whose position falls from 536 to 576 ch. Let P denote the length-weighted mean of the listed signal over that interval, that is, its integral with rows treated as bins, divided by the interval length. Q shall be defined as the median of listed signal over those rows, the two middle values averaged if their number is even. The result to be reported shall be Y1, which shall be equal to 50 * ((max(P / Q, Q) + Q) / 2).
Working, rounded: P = 3.80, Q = 3.760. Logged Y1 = 188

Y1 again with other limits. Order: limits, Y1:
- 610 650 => 200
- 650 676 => 188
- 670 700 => 186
